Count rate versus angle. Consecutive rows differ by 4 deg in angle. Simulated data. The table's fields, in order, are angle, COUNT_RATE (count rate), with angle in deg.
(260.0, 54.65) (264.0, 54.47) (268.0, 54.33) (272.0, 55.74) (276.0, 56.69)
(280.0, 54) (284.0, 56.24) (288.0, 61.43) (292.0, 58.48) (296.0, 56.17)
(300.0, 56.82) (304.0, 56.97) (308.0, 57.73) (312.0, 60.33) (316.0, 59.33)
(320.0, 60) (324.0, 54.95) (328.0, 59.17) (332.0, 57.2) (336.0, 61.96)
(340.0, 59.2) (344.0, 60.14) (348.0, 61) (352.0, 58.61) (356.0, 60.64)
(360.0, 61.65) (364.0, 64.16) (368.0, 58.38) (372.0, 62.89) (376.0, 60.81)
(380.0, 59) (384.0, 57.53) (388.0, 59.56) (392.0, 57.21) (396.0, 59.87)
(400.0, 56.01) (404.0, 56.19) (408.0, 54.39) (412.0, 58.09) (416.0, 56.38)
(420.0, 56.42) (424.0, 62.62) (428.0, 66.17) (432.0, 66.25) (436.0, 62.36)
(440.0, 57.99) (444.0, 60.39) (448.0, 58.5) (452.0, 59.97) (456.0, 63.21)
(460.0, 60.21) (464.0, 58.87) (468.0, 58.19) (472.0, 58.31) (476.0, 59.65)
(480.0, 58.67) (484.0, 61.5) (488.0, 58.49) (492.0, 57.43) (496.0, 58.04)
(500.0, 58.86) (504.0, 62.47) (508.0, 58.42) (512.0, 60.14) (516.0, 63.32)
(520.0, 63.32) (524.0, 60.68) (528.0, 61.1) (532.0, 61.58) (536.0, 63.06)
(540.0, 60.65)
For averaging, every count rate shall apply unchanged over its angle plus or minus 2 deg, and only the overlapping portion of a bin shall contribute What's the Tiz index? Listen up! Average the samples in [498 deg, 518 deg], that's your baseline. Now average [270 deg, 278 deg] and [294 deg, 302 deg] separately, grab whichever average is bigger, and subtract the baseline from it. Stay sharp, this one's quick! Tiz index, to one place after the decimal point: -4.1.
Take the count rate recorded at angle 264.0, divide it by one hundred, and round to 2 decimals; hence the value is 0.54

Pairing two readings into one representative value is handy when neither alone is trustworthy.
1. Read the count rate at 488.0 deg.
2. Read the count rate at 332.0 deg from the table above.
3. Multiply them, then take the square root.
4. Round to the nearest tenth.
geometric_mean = 57.8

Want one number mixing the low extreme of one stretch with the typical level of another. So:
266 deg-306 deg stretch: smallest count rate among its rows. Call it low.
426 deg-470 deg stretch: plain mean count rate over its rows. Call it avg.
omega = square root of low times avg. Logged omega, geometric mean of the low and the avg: 57.4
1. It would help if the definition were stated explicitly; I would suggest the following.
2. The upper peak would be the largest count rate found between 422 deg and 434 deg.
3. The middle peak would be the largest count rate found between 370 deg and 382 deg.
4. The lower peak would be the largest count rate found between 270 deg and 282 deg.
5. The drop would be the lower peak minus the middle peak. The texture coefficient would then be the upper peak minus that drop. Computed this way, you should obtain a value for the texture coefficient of 72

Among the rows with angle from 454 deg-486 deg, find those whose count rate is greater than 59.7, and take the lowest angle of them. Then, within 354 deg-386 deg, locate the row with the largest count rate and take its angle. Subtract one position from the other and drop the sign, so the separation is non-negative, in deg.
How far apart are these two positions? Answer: 92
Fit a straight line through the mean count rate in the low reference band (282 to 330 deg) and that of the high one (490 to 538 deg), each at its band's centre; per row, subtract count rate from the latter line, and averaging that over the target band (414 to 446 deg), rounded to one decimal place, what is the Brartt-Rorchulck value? -1.4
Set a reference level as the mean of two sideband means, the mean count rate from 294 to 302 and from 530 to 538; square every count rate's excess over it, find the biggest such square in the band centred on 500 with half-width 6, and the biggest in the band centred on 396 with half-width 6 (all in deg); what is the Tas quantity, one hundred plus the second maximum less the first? 102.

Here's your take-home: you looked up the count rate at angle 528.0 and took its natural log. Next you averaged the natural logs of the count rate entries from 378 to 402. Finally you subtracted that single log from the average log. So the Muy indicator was -0.049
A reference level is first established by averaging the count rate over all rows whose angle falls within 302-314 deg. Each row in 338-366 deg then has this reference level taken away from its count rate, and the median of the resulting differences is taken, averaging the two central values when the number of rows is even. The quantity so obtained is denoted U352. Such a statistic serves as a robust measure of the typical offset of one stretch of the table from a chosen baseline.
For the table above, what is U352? 2.3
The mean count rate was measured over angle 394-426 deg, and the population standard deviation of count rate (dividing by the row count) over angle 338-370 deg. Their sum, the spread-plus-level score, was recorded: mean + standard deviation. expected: 59.3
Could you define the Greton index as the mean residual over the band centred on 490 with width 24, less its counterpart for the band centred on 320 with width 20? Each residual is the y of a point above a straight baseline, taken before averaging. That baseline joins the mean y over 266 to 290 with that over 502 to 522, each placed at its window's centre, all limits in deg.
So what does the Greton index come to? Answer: -3.7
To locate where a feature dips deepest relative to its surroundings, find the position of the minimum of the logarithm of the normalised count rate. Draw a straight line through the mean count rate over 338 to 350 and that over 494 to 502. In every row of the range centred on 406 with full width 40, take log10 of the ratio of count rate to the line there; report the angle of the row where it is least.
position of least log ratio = 408.0 deg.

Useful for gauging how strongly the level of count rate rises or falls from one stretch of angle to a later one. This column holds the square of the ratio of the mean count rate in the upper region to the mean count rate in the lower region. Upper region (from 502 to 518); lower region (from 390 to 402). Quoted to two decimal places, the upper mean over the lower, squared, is 1.12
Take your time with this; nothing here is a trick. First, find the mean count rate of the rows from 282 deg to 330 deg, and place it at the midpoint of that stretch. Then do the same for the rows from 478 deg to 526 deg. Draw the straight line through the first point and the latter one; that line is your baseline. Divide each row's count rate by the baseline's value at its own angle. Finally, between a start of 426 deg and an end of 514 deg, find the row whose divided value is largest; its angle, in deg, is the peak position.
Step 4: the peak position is 432.0 deg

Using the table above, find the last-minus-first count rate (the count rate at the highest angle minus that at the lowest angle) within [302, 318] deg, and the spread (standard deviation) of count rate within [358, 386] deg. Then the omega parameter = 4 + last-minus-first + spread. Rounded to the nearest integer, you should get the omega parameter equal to 9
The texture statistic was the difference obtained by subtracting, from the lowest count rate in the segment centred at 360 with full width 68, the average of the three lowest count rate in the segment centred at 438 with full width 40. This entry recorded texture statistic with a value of 0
